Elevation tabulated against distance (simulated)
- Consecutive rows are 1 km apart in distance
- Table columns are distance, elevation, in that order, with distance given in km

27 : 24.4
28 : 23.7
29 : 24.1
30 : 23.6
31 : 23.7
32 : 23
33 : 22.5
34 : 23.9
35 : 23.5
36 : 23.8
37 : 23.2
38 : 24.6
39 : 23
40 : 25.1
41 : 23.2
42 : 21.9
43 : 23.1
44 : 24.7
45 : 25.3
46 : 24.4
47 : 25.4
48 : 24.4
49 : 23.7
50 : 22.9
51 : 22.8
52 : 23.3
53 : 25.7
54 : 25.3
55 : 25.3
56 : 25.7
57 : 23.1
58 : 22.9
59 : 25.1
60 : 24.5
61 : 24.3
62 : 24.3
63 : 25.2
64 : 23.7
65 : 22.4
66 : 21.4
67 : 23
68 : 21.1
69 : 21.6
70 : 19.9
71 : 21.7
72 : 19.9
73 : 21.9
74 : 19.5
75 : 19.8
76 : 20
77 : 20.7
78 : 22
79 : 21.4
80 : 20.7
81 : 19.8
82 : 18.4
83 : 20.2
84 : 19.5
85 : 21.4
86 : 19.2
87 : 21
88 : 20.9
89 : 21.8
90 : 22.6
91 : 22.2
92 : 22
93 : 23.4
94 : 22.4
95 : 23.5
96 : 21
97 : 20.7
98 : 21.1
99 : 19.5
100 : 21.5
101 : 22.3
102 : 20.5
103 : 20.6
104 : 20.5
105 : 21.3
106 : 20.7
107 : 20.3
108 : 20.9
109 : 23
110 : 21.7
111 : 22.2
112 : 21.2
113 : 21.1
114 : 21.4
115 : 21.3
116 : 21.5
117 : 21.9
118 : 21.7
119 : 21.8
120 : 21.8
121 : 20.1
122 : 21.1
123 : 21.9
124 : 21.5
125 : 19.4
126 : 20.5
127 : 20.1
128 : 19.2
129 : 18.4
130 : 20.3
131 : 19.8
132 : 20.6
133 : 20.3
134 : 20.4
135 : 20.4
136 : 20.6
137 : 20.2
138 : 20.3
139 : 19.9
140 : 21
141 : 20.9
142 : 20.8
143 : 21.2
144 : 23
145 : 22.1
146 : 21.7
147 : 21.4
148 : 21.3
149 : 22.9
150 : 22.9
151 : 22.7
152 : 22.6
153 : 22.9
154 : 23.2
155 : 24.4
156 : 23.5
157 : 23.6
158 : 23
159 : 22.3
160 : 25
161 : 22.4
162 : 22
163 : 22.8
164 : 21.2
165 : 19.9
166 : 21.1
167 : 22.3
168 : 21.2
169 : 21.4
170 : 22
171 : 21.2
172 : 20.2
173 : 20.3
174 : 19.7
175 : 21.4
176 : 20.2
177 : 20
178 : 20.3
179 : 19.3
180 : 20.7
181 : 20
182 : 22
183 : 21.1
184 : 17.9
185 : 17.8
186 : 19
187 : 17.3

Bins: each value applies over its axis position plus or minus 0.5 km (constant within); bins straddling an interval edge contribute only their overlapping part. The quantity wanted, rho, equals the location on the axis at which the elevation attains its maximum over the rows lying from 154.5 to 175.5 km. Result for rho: 160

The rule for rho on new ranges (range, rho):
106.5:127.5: 109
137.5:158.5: 155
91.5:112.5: 95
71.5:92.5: 90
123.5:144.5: 144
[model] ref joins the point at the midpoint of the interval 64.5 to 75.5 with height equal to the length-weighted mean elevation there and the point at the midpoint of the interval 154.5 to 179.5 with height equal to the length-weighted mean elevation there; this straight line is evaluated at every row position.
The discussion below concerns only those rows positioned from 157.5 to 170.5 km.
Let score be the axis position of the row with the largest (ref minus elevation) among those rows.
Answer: 165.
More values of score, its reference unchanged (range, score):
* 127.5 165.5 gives 129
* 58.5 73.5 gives 72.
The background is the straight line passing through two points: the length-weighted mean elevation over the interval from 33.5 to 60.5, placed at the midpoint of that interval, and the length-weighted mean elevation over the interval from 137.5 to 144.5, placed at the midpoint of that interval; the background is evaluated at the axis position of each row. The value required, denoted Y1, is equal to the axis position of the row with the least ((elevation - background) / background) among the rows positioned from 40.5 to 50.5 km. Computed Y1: 42 km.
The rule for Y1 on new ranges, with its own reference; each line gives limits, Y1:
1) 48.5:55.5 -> 51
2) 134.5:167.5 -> 139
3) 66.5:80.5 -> 74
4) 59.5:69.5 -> 68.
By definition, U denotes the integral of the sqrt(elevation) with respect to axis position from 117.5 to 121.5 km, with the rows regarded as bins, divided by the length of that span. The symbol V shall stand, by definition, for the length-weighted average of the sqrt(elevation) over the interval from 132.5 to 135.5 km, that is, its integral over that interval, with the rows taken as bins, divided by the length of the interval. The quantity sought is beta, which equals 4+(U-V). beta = 4.11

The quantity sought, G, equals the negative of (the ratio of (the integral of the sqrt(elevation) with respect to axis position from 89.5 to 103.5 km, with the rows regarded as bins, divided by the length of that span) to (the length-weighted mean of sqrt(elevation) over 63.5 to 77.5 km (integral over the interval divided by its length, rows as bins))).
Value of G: -1.01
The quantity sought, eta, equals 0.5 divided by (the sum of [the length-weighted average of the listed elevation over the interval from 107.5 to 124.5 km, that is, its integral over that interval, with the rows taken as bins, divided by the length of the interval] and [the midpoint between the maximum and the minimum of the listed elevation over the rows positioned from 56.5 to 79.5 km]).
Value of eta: 0.0114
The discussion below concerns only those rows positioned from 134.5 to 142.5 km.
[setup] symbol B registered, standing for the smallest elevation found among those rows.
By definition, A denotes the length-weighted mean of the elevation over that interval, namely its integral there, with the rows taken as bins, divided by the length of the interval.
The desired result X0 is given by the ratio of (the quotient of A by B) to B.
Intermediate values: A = 20.5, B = 19.9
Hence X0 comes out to 0.0518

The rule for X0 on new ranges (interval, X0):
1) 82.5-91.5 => 0.0569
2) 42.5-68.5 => 0.0538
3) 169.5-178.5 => 0.0531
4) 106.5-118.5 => 0.0522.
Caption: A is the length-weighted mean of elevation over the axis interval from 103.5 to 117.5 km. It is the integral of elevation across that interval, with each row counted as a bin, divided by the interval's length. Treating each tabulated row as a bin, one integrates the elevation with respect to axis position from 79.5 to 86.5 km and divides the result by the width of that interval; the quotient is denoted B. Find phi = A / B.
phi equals 1.07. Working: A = 21.4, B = 19.9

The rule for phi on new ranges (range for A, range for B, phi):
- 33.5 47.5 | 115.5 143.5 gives 1.16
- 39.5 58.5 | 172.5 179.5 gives 1.20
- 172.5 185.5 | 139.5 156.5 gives 0.90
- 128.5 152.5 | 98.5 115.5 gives 1.00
